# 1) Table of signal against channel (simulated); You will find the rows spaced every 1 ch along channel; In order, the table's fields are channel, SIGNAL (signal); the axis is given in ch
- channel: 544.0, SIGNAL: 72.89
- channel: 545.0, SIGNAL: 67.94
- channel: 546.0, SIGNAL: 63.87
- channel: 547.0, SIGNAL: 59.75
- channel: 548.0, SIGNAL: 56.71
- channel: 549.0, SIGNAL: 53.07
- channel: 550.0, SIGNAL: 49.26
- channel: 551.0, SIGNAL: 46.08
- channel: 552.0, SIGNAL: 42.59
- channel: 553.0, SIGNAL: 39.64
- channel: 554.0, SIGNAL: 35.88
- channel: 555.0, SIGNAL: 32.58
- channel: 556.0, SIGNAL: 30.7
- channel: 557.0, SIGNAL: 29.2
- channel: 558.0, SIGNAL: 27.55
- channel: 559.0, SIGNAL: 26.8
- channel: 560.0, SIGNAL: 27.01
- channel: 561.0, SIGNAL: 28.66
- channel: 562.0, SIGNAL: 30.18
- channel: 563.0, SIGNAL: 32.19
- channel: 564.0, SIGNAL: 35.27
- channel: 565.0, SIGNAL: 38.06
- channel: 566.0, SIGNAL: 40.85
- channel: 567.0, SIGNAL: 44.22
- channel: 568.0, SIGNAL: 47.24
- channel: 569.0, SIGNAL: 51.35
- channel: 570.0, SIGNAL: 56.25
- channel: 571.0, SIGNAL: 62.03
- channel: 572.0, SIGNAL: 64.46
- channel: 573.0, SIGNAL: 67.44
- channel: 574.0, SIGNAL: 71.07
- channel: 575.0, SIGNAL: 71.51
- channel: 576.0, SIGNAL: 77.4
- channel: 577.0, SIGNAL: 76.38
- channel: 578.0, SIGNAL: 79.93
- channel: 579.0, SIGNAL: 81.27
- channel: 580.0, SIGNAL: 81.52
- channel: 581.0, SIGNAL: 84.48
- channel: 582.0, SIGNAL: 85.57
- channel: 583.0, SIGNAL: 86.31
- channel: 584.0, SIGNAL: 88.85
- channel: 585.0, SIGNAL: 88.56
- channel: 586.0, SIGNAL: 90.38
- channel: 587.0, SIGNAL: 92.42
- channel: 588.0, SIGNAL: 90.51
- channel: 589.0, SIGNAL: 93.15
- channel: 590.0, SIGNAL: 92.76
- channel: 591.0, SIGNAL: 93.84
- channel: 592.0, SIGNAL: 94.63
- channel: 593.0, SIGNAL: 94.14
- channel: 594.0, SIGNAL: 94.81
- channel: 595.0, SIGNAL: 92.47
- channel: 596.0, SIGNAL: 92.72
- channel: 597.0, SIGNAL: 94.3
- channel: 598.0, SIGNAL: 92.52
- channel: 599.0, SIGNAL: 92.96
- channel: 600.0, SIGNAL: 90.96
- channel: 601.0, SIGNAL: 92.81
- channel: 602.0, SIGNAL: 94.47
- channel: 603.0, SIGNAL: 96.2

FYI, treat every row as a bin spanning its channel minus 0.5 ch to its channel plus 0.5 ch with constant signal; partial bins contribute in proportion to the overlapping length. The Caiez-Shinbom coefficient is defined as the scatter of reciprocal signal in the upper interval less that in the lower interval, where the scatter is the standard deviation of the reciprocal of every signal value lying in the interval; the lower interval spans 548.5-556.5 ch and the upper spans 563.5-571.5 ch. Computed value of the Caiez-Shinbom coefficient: -0.0007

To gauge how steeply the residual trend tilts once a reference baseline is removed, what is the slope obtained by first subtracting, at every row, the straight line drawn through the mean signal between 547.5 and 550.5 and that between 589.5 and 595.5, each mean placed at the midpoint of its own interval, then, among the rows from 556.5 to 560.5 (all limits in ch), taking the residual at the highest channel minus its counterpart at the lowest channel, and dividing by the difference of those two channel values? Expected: -2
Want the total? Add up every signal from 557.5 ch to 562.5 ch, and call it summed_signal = 140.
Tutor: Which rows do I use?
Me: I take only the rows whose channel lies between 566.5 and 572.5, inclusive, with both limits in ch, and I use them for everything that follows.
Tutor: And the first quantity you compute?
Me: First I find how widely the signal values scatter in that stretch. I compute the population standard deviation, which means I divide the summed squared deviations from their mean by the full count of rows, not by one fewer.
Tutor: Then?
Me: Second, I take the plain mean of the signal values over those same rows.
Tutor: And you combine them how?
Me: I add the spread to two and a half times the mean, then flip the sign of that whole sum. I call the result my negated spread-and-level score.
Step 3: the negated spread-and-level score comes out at -143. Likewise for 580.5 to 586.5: -220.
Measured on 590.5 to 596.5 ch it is -235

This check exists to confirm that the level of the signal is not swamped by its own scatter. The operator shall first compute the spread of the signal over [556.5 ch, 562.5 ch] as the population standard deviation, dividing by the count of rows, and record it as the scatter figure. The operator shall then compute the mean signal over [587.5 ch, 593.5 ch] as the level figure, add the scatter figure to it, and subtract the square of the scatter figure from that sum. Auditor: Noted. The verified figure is 93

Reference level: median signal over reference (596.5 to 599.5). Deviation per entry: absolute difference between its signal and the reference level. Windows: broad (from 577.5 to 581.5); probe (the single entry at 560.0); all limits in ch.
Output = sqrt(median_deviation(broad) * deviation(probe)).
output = 28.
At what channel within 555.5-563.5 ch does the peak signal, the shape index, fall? 563.0 ch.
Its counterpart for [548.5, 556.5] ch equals 549.0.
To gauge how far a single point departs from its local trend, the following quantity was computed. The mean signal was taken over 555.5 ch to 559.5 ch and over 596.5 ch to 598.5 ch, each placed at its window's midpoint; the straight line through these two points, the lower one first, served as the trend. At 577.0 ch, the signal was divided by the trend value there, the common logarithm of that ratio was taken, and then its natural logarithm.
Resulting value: -2.27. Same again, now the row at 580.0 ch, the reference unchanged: -2.32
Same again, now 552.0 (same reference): -1.09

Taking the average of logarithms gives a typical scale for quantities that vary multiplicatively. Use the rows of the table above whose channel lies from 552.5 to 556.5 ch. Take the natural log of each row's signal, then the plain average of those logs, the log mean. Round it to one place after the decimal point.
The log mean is 3.5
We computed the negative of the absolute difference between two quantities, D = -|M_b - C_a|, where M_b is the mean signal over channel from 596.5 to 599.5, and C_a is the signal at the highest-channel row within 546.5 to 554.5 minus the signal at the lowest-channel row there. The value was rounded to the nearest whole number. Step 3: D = -117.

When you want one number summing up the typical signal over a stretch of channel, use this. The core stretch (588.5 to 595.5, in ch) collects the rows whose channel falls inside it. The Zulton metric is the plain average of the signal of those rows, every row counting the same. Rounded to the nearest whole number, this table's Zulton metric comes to 94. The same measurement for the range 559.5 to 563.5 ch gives 30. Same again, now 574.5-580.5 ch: 78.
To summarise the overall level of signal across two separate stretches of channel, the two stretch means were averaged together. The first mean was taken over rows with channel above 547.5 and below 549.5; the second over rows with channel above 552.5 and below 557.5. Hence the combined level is 44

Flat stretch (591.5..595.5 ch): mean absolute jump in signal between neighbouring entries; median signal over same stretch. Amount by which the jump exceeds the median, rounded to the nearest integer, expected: -93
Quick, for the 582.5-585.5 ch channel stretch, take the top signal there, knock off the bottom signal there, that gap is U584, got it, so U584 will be 2.5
